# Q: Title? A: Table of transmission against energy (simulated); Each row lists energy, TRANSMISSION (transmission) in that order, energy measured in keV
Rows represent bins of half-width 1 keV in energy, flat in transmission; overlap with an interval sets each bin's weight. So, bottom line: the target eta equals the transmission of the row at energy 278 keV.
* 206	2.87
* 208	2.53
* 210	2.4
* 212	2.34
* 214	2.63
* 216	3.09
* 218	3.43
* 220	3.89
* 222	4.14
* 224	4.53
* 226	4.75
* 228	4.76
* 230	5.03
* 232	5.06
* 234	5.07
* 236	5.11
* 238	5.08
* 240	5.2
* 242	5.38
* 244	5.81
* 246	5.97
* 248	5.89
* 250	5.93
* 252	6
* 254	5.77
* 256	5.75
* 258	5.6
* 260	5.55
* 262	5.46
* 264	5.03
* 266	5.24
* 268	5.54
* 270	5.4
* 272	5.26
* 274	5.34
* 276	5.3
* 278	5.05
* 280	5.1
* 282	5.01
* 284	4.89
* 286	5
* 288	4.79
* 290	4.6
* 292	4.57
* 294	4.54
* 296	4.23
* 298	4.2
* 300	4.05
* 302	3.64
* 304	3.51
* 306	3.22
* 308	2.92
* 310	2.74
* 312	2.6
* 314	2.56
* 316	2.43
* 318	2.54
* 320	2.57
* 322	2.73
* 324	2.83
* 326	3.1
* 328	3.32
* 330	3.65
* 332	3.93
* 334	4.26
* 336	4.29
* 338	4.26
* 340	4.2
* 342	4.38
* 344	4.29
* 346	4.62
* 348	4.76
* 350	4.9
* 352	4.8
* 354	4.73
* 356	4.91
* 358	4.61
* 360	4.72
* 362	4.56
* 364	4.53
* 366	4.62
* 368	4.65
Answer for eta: 5.05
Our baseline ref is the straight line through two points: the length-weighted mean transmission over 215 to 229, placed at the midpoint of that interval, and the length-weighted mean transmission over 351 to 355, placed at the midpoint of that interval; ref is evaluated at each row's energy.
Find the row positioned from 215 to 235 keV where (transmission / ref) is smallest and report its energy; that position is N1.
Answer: 216 keV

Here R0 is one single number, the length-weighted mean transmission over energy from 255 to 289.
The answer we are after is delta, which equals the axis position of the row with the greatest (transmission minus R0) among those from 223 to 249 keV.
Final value 246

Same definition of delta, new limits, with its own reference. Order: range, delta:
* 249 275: 252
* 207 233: 232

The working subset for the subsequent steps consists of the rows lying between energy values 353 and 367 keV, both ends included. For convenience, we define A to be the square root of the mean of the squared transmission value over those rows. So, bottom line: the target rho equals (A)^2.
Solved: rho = 22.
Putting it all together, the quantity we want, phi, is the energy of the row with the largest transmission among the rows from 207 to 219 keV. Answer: 218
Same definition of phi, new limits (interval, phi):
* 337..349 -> 348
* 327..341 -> 336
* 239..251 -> 246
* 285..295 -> 286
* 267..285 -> 268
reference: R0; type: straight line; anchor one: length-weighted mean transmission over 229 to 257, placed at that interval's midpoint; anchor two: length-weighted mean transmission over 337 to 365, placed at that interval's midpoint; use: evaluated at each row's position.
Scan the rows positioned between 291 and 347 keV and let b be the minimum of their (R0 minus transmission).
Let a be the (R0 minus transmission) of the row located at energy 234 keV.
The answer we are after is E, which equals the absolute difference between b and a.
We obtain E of 0.5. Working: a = 0.5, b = 0.01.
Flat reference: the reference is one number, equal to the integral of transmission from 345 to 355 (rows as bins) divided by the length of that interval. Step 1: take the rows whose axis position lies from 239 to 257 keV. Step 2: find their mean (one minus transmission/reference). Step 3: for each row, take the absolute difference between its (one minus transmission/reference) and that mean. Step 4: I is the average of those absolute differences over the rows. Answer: 0.042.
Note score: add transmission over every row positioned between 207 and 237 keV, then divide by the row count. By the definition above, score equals 3.9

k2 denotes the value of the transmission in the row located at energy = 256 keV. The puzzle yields 5.75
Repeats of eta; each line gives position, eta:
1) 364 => 4.53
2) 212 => 2.34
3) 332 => 3.93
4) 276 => 5.3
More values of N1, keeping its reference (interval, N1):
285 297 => 296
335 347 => 340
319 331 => 320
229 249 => 238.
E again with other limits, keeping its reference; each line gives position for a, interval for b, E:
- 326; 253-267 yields 2.1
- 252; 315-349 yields 0.4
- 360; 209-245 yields 0.1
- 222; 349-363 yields 1.9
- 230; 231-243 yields 0.5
